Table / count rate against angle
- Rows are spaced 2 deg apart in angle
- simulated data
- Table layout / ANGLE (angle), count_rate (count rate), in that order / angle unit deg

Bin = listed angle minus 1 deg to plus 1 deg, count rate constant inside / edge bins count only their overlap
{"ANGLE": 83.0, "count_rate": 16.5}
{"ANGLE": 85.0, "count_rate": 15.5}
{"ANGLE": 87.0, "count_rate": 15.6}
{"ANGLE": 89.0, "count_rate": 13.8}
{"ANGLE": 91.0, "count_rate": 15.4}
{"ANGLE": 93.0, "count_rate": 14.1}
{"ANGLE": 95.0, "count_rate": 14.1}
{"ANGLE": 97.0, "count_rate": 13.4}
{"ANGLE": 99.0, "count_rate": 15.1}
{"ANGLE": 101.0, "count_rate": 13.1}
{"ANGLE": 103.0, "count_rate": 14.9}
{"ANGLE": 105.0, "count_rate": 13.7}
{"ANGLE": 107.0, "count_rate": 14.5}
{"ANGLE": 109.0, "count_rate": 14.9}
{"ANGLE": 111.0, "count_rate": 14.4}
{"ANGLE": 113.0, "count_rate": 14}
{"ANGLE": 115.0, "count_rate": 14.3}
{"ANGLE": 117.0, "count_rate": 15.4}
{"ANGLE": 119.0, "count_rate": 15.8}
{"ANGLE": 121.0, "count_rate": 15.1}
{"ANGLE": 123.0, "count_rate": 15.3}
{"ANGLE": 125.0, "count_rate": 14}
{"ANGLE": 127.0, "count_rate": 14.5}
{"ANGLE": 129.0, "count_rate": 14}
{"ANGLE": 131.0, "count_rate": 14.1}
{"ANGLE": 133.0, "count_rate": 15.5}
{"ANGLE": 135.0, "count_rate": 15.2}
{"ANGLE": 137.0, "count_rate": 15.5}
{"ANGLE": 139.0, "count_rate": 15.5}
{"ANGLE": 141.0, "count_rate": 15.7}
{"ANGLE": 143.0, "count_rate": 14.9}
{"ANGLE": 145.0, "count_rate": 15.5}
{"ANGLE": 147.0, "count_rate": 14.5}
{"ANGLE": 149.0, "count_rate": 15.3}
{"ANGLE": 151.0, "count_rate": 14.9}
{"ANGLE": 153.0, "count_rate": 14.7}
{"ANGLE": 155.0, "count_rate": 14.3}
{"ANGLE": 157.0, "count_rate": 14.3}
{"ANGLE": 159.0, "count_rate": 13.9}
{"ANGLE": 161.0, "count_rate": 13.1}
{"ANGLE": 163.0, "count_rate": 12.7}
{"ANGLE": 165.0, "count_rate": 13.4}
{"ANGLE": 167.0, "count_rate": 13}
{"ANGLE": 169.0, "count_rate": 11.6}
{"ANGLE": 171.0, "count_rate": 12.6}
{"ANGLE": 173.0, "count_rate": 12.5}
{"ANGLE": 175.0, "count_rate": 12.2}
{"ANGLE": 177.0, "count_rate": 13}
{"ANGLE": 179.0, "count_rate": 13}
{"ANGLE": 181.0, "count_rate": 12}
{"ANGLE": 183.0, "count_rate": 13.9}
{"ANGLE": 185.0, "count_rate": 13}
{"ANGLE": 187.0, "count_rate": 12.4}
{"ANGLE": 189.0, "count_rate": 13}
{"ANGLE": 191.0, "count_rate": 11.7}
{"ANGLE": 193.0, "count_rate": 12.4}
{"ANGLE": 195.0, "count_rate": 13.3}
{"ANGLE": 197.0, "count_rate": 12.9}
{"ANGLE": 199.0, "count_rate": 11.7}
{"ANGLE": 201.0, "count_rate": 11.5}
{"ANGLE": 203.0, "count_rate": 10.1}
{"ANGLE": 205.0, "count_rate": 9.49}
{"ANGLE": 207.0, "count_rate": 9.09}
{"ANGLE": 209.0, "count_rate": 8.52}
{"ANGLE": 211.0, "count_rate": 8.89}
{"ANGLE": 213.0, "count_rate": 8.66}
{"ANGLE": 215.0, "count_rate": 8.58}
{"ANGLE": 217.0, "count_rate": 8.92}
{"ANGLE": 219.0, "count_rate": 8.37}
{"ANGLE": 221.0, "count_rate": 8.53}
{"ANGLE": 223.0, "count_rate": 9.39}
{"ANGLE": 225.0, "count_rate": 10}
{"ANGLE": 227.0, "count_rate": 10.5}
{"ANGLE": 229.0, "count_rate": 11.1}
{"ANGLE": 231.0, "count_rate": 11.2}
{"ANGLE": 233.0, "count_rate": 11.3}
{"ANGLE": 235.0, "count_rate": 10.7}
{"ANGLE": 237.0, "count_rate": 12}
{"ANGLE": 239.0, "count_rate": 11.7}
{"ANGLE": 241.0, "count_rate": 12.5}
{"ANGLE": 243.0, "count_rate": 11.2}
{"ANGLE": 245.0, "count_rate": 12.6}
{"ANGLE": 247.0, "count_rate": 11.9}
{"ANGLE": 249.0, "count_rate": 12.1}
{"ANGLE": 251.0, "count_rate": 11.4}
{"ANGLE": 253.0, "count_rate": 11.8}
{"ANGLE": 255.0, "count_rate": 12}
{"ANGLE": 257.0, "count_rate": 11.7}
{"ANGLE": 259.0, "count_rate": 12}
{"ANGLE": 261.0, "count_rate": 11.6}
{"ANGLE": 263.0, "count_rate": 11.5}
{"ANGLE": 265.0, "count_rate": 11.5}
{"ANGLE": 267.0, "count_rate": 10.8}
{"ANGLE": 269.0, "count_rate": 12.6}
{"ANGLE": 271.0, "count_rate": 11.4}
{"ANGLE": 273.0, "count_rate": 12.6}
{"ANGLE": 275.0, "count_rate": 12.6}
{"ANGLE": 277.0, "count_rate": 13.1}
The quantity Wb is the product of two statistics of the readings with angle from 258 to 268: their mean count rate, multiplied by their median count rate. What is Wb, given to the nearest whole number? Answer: 132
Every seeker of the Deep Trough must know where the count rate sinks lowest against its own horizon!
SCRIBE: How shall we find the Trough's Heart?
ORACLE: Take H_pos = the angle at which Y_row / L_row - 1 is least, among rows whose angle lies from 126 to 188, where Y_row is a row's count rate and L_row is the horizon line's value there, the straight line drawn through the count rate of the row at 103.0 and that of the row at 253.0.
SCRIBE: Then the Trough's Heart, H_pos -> 169.0 deg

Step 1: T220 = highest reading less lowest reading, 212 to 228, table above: 2.13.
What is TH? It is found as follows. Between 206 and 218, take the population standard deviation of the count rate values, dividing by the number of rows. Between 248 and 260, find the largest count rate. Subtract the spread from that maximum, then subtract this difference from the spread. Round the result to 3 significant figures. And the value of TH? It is -11.7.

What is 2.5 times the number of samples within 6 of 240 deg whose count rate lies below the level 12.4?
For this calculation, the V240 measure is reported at 10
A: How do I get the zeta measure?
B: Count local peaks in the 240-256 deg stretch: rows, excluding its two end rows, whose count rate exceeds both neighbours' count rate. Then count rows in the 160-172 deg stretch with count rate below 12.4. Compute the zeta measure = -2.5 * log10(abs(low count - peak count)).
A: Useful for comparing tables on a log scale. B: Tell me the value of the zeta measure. 0.0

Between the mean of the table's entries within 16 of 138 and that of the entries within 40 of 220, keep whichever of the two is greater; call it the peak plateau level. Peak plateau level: 14.9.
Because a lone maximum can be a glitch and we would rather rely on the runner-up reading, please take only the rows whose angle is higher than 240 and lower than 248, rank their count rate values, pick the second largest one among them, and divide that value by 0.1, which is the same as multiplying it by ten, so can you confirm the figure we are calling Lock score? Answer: 125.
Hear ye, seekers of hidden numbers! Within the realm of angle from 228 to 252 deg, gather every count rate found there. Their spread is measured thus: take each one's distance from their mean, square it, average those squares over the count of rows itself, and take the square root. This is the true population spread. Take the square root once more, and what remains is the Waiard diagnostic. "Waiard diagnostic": 0.75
